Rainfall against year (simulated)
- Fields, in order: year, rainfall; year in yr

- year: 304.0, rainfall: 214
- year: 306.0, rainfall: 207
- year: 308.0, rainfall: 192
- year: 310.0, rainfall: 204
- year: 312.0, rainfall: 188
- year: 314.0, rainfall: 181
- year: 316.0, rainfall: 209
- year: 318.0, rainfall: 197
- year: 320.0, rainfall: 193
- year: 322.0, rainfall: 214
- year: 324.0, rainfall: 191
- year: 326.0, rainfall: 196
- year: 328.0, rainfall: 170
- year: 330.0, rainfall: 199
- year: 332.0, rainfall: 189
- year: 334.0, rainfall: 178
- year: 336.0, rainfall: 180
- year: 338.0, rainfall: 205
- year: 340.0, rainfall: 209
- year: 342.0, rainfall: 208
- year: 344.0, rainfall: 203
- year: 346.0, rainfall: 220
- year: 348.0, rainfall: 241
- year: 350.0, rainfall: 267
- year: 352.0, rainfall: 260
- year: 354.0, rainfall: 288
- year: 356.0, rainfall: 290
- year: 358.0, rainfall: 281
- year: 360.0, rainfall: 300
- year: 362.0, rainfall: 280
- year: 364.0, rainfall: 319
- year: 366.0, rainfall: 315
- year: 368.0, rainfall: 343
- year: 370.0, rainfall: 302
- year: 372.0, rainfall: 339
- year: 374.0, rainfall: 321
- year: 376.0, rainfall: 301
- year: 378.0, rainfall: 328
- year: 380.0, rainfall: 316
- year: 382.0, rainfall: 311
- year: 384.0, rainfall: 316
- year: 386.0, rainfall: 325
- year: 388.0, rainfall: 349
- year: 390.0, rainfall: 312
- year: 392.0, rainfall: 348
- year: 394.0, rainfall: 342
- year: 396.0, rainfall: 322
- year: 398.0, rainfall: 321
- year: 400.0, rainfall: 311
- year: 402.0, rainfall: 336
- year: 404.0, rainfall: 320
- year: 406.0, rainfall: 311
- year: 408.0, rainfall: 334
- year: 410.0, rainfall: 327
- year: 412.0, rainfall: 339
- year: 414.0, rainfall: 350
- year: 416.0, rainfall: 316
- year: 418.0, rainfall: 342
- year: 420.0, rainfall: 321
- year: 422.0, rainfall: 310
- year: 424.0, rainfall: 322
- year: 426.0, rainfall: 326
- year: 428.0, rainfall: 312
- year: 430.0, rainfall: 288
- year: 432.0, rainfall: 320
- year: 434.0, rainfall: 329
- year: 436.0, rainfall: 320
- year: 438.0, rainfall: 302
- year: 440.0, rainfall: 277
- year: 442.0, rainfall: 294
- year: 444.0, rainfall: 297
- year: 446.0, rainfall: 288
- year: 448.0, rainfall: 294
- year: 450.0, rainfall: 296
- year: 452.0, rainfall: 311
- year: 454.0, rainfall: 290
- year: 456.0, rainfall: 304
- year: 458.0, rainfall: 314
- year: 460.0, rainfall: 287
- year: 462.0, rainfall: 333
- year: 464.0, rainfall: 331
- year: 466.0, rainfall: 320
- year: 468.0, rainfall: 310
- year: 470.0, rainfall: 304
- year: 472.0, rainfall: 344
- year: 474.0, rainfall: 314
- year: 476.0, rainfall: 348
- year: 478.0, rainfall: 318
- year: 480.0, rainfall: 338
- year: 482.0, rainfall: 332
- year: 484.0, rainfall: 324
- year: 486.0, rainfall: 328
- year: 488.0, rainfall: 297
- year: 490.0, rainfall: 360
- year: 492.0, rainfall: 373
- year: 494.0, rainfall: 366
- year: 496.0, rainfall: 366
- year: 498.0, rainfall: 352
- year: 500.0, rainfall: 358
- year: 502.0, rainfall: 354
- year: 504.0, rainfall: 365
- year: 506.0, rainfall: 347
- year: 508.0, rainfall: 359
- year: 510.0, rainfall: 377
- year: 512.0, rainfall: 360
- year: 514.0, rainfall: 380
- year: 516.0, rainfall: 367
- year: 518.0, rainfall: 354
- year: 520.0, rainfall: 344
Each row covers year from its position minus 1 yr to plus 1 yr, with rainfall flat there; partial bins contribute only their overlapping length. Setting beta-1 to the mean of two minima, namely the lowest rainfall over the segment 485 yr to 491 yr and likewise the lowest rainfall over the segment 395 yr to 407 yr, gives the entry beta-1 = 304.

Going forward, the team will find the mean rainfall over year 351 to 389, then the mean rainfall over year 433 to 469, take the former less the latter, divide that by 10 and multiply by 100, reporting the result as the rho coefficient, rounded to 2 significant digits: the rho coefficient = 43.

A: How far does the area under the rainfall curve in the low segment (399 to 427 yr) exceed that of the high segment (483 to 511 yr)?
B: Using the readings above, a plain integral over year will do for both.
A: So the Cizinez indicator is -722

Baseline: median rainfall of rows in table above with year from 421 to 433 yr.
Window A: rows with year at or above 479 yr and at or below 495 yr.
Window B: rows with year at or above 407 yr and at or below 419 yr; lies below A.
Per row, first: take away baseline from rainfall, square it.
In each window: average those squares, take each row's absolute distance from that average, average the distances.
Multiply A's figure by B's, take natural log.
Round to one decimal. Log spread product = 12.7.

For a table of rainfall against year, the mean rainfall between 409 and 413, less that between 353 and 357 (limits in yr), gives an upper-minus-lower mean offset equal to 44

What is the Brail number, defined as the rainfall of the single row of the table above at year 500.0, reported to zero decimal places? 358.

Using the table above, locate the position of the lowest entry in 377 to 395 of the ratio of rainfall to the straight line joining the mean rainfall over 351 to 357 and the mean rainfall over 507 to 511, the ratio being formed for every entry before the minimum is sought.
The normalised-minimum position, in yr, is 390.0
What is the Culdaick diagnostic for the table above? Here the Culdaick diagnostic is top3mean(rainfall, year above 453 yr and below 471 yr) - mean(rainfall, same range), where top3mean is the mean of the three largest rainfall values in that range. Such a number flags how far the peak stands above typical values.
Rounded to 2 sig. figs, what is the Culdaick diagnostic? 18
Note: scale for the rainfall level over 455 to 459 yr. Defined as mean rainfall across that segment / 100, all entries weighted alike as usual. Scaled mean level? 3.09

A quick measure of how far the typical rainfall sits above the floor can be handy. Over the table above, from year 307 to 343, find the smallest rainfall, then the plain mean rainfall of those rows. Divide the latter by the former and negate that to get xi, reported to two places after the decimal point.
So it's -1.14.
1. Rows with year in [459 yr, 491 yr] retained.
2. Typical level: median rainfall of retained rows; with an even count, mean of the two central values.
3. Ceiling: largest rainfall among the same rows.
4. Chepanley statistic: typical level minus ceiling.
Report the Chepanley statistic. -34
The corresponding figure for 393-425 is -28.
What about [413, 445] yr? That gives -32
